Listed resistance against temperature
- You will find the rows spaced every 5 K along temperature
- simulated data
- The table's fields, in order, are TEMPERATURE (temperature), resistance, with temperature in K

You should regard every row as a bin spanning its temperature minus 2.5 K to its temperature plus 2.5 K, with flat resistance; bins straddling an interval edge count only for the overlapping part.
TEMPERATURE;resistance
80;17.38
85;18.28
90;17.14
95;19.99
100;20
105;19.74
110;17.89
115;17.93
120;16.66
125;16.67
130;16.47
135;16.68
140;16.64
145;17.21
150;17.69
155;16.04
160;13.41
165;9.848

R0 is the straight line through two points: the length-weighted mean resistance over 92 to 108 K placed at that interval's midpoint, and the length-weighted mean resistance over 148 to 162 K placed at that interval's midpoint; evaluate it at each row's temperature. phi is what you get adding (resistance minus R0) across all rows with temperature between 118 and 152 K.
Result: -2.3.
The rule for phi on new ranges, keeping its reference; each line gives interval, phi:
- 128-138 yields -1.6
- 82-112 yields -6.6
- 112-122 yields -2.4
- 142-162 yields 0.7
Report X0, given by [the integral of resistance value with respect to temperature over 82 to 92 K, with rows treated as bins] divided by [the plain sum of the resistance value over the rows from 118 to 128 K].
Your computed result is 5.3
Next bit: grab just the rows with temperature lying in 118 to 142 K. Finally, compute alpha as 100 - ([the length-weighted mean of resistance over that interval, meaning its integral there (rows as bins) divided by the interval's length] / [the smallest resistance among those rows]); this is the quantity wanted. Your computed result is 99.0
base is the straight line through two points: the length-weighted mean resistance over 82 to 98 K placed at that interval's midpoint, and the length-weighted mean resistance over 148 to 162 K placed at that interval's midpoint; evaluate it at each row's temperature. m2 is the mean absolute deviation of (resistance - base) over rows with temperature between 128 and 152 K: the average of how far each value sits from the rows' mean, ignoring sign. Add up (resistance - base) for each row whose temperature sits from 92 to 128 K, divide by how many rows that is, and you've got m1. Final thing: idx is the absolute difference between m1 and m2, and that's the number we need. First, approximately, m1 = 0.78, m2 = 0.7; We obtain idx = 0.11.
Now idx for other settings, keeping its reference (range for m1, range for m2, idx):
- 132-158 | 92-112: 0.10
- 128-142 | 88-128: 0.98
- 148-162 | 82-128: 1.00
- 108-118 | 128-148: 0.01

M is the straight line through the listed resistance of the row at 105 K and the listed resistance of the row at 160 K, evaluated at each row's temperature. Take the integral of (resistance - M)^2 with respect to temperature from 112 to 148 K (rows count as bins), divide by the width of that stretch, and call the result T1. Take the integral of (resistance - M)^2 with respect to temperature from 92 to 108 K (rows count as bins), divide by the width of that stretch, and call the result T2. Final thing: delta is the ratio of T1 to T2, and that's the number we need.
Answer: 1.4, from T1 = 1.3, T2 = 0.9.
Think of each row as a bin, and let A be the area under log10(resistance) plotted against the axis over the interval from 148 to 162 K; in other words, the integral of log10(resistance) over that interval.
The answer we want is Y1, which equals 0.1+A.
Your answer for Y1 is 16.8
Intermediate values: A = 16.7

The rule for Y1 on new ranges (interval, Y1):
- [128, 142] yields 17.2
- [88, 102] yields 18.0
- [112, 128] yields 19.8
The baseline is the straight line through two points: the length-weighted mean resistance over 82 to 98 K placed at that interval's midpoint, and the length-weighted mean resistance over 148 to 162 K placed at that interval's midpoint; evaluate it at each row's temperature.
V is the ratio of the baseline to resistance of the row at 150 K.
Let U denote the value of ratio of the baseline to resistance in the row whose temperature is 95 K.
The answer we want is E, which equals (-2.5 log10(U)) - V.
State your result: -0.80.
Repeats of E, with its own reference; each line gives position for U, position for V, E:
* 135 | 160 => -1.15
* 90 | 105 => -0.99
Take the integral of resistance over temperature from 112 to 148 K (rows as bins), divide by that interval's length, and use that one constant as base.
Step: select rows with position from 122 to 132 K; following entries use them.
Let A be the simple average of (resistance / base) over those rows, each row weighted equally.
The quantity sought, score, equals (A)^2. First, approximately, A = 0.98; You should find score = 0.96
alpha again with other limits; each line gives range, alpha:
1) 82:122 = 98.9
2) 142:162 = 98.8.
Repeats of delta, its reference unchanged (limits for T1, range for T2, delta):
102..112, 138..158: 0.2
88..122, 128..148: 2.0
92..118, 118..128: 0.9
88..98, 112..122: 7.9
